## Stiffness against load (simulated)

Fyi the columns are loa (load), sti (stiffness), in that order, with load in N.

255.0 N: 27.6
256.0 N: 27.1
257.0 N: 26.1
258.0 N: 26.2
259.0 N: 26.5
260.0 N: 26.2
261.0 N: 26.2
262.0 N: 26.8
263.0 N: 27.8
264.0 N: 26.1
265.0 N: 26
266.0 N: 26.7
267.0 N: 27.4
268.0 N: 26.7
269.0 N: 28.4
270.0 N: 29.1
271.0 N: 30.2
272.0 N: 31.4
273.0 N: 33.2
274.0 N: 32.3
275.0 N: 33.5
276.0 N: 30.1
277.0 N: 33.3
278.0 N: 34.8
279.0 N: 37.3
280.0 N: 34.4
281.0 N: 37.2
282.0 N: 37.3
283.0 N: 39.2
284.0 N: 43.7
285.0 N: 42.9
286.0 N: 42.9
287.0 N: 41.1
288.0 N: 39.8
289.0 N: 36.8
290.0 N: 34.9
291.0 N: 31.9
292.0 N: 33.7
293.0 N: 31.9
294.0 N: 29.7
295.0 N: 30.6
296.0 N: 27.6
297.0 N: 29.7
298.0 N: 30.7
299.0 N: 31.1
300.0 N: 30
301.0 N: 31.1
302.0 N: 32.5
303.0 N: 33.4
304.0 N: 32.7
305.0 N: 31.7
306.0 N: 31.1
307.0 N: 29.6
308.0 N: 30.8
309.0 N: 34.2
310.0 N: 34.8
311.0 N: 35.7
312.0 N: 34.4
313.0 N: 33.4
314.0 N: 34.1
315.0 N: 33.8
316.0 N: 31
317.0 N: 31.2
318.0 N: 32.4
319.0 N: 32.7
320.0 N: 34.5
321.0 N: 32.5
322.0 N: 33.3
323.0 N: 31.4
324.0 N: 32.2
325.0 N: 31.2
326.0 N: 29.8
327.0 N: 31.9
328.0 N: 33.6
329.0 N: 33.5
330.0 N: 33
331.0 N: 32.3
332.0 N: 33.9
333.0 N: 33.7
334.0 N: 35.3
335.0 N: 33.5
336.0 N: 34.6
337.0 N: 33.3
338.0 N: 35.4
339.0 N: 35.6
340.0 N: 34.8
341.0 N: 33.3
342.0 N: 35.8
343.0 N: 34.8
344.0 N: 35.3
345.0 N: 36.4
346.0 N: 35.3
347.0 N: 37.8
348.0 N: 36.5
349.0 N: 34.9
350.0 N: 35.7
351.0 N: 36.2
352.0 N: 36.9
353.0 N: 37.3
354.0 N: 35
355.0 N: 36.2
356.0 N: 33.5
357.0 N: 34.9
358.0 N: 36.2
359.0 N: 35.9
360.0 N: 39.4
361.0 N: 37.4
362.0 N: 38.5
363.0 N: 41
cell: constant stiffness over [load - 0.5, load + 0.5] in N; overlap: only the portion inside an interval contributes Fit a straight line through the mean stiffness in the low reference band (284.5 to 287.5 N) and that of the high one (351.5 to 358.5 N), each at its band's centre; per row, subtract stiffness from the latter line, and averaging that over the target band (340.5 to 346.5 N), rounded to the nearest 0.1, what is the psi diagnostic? 1.7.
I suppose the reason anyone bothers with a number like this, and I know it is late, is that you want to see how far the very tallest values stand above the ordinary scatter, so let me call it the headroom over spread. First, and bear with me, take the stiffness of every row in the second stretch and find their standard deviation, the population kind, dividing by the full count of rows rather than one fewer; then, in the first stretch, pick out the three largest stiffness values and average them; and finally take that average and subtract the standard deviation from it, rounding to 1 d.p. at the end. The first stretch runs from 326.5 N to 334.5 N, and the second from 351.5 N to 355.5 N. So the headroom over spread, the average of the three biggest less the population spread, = 33.4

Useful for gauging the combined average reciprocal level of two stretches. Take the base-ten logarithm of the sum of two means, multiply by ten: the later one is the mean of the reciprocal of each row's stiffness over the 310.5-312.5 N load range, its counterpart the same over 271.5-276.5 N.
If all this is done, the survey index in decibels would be -12.2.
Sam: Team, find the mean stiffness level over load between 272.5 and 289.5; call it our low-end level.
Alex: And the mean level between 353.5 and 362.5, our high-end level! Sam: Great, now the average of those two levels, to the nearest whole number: 37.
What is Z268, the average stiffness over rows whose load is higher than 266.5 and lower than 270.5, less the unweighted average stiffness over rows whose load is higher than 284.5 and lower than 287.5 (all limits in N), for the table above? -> -14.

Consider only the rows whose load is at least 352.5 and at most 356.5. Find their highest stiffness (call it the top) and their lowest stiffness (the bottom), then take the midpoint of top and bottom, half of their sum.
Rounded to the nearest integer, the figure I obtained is 35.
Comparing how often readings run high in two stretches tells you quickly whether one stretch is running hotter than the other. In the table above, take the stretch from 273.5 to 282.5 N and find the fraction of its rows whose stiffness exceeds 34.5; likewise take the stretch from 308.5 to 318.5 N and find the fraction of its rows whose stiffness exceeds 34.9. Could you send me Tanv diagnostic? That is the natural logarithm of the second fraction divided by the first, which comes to -1.5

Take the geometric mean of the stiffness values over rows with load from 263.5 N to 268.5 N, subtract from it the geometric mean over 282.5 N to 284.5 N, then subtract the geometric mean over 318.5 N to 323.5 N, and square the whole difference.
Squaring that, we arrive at 2273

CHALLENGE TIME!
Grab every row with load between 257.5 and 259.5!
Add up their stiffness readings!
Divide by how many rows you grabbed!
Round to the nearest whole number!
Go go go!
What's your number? 26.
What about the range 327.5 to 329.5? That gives 34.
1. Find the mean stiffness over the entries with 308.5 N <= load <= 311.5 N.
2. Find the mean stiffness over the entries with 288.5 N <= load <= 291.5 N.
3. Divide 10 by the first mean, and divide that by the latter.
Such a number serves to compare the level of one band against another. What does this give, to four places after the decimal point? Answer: 0.0083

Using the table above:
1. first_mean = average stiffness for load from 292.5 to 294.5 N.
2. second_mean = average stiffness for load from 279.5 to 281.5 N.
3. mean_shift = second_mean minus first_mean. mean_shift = 5.0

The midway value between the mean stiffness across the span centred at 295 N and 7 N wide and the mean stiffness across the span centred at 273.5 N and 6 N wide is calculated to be 31.2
